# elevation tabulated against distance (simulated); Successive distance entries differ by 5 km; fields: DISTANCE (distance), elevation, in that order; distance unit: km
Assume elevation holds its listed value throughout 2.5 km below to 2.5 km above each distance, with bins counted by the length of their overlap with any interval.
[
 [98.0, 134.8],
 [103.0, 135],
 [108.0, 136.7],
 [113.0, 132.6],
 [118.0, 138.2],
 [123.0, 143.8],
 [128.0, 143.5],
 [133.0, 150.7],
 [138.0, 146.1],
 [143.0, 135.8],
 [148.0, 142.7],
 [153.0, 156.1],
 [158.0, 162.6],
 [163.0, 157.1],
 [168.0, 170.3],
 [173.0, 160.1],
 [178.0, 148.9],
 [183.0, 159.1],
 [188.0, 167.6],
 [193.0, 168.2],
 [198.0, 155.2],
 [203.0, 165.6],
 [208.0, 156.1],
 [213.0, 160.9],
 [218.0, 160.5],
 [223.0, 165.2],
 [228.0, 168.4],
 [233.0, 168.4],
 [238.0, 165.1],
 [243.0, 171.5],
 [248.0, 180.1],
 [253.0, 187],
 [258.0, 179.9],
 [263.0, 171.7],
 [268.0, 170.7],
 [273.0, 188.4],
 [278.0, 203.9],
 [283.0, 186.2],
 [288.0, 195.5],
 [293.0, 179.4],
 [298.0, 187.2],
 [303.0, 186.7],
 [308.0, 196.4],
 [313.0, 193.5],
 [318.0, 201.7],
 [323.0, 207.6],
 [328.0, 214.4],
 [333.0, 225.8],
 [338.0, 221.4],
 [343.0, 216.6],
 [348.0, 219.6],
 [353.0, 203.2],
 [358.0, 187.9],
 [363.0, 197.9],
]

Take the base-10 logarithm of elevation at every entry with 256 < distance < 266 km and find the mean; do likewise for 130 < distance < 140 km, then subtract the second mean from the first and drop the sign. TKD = 0.07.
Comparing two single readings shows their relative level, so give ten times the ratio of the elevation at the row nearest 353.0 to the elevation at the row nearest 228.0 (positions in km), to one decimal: 12.1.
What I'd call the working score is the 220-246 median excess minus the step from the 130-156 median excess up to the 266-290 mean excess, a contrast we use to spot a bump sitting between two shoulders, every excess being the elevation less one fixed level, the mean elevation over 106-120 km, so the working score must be -10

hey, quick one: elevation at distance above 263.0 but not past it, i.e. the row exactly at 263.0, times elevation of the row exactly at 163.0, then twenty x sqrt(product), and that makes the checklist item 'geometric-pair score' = 3285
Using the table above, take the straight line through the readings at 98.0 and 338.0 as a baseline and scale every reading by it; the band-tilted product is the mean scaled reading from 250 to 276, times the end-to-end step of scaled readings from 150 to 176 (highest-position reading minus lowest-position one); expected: -0.019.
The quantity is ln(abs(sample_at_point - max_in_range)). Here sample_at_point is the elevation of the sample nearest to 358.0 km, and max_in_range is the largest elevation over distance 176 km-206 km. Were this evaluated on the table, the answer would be 3.0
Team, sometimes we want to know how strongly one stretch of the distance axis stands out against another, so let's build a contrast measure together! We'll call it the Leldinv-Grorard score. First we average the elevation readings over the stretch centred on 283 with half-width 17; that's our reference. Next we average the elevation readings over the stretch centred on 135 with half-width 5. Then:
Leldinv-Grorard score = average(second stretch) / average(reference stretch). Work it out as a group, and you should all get 0.79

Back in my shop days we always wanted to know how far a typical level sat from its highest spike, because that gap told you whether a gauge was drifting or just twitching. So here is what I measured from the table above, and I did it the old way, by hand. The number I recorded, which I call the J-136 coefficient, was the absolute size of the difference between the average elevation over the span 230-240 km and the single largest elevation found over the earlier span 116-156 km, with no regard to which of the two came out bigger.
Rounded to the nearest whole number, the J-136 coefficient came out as 11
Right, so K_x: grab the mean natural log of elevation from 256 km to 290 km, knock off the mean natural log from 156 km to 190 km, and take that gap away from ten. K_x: 9.86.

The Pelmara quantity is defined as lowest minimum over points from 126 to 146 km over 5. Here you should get 27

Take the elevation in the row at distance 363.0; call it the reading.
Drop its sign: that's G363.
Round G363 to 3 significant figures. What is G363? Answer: 198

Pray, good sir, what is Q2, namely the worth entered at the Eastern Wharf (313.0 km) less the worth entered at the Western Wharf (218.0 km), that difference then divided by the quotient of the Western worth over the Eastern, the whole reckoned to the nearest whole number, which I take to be 40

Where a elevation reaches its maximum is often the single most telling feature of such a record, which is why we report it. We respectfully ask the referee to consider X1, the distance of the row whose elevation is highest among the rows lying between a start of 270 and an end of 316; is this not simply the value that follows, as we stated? 278.0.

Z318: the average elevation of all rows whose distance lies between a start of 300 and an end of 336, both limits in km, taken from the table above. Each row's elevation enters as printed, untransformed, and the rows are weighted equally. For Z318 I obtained 204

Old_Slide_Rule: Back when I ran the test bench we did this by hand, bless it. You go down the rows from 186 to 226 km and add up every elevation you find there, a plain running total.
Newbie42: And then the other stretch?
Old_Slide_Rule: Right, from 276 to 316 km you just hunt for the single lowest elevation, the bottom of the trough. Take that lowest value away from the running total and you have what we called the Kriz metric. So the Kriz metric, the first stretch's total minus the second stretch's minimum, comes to 1120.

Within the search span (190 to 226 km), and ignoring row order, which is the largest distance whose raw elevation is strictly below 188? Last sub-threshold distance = 223.0 km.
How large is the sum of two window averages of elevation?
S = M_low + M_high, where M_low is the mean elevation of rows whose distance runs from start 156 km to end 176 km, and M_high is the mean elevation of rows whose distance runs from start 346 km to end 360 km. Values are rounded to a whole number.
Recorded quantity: 366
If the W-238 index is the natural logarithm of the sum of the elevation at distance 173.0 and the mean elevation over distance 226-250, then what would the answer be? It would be 5.80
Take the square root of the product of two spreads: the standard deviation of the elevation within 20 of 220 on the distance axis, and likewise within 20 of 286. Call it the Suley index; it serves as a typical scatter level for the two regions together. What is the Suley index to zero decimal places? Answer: 6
